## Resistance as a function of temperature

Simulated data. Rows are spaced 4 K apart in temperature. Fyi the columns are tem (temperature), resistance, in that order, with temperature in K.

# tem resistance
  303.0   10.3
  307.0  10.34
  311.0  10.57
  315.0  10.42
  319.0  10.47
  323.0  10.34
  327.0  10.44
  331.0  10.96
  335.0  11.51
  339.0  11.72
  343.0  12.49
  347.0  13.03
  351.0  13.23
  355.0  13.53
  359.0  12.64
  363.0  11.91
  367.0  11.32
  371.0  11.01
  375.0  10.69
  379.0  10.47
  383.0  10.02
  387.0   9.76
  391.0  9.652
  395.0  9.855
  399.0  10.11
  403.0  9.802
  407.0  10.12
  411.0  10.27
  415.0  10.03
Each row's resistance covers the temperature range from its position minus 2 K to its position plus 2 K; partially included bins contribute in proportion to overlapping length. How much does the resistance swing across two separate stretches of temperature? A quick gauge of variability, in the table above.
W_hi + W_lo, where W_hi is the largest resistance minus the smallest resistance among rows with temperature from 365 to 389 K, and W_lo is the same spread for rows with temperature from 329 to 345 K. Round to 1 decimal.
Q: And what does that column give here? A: 3.1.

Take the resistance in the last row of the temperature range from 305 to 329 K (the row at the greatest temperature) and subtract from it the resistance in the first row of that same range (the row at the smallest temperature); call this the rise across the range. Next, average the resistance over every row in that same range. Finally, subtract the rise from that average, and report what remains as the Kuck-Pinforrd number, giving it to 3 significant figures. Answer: 10.3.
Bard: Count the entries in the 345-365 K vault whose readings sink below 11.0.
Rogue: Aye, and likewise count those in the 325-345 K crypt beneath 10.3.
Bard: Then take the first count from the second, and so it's 0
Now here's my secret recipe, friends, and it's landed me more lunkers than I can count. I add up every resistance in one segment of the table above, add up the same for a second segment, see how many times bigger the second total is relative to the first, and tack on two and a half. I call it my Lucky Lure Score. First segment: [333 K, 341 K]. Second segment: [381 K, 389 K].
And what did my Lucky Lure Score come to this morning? 3.4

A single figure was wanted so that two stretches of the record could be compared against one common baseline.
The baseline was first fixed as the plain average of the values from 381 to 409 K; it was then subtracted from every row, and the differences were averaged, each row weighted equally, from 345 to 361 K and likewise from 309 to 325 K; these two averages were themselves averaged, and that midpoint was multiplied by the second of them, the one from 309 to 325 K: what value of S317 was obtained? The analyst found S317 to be 1.0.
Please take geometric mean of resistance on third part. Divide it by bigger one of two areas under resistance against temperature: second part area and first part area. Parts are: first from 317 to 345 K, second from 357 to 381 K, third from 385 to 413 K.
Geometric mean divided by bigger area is 0.0319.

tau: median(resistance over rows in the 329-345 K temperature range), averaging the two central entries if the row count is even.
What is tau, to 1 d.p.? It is 11.6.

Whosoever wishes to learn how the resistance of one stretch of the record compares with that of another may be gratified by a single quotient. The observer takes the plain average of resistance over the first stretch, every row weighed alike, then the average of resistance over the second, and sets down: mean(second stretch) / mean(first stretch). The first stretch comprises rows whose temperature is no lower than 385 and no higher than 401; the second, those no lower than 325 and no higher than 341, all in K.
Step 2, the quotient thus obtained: 1.13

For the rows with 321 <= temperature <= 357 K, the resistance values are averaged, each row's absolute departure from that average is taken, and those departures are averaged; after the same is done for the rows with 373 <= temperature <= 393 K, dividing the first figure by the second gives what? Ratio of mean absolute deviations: 2.8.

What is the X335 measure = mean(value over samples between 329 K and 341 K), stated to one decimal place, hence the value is 11.4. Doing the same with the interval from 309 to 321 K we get 10.5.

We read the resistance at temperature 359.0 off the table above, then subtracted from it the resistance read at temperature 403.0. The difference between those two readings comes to 2.8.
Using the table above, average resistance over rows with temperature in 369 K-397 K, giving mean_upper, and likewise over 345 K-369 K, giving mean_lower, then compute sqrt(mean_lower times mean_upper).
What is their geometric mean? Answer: 11.3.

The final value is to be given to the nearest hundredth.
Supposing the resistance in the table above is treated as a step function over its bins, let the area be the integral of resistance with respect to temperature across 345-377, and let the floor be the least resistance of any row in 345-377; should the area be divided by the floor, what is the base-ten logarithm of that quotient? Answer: 1.56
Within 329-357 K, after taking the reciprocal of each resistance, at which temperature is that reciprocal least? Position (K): 355.0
